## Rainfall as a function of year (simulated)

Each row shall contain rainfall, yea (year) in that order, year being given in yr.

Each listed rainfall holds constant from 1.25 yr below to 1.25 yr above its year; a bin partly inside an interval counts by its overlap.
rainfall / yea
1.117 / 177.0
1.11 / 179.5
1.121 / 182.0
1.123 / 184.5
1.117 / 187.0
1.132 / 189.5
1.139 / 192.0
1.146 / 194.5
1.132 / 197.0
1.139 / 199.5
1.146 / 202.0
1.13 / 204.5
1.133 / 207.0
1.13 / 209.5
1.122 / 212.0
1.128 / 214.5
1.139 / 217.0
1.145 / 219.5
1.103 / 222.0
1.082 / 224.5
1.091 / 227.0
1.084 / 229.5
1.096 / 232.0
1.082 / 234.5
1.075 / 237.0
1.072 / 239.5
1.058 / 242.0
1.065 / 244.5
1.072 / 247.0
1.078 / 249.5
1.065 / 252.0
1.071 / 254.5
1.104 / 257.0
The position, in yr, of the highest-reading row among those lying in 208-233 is 219.5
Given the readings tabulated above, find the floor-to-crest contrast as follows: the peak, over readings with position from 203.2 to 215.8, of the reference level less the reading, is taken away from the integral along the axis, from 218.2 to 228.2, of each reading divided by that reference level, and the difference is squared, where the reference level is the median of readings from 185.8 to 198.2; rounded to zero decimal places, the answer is 95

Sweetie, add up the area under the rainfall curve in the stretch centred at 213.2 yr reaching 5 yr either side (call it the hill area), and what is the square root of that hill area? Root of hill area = 3.36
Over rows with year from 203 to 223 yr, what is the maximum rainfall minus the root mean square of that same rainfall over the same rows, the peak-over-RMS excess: 0.0162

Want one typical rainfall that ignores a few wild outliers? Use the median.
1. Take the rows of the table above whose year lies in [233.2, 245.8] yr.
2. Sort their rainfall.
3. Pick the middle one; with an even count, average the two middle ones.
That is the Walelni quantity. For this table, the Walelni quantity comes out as 1.07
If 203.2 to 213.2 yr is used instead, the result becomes 1.13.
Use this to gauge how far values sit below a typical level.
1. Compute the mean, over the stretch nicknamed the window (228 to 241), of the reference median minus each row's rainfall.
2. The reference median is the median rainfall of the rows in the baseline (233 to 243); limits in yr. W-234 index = -0.008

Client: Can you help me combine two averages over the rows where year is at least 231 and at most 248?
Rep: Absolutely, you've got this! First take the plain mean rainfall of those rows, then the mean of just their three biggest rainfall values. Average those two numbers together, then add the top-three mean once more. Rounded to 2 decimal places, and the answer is 2.16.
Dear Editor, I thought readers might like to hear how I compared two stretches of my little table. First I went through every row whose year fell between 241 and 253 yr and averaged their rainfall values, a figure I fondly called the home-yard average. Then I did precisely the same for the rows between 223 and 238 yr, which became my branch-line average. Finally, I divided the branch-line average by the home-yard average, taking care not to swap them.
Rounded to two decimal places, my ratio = 1.02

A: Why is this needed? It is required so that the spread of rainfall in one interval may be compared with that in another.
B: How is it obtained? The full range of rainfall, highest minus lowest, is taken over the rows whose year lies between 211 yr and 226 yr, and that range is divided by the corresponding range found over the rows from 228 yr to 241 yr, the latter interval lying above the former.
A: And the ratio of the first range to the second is 2.6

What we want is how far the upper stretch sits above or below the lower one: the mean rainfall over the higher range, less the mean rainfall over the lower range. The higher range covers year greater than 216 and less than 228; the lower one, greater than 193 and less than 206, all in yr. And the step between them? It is -0.027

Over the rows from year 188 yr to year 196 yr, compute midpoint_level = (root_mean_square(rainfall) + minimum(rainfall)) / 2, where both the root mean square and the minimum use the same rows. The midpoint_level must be 1.14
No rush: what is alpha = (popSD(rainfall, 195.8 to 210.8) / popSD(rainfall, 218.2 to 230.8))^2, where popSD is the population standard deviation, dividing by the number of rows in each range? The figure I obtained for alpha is 0.06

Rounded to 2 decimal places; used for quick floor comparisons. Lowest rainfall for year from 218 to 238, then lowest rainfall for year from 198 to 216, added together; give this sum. 2.20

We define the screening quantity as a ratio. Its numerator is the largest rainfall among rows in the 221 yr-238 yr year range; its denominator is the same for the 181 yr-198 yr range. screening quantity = 0.962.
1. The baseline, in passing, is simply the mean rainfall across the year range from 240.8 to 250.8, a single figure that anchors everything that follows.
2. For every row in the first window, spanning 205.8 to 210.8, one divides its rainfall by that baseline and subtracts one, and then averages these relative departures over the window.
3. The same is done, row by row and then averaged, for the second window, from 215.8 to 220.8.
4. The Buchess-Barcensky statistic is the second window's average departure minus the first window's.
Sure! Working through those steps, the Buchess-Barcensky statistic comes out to 0.010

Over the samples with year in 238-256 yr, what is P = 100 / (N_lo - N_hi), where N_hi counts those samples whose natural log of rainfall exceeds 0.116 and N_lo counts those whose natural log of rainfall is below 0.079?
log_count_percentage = 14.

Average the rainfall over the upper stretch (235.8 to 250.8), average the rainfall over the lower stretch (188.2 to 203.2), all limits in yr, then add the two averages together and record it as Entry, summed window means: 2.21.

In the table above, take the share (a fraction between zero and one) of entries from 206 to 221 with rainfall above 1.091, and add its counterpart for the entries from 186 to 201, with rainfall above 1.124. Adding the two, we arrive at 1.8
